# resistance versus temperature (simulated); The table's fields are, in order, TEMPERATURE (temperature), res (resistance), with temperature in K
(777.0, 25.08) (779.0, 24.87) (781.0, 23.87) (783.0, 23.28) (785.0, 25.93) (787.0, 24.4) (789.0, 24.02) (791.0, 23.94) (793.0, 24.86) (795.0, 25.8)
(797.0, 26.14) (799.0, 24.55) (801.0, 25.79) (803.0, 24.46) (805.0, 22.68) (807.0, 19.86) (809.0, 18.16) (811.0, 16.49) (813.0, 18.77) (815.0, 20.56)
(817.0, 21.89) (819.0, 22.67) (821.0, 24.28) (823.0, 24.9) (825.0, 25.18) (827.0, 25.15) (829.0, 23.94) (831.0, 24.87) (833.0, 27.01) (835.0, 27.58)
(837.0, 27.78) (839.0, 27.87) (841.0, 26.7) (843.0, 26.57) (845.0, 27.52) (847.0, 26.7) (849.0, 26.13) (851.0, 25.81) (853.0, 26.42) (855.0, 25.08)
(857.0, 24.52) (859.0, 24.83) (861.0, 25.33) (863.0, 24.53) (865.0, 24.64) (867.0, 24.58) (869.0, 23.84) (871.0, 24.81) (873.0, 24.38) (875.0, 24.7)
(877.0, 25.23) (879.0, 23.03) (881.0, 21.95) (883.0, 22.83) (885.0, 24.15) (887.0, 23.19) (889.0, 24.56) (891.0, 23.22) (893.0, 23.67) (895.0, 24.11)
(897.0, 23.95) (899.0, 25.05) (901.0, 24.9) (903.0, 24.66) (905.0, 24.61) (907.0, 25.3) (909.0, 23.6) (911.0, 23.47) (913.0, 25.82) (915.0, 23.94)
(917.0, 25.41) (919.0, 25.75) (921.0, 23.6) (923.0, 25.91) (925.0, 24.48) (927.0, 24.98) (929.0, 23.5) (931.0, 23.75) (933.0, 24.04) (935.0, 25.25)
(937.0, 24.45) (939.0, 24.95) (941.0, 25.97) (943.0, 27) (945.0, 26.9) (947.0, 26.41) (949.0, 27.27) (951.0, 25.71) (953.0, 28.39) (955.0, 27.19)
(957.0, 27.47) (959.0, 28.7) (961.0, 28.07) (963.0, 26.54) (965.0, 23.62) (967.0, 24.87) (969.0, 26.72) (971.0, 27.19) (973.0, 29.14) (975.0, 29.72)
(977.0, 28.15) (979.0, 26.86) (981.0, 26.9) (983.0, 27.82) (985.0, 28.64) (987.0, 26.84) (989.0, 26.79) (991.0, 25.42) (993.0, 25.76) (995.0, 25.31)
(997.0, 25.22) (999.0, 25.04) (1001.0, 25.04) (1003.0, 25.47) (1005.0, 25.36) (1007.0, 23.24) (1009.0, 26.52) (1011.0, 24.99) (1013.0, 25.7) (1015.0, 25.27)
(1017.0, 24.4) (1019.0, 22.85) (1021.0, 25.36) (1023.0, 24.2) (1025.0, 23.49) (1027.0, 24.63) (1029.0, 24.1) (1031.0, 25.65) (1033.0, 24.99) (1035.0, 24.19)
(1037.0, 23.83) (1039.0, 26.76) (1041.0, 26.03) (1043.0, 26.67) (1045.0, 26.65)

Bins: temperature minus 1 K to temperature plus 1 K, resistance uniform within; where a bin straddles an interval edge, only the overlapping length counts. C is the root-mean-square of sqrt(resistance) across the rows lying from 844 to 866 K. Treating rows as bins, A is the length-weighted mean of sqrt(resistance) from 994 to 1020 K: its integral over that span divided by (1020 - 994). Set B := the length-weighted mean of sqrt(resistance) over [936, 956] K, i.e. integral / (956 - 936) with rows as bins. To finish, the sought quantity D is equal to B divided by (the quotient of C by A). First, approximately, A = 4.99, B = 5.14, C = 5.06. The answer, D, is 5.07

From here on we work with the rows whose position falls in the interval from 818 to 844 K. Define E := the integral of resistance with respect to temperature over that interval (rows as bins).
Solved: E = 669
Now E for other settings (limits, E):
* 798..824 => 570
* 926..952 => 660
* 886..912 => 629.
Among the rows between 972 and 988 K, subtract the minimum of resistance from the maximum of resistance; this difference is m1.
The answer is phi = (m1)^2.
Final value 8.3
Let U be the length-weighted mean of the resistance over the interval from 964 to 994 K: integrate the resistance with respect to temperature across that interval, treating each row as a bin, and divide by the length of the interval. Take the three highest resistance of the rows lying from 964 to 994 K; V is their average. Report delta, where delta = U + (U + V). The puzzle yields 83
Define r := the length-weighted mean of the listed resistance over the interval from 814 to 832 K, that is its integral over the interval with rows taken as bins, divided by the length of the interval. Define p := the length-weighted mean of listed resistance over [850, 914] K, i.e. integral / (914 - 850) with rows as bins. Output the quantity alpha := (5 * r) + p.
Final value 143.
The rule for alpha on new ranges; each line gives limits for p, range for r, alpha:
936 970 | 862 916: 147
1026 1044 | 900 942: 149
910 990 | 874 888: 144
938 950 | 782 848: 148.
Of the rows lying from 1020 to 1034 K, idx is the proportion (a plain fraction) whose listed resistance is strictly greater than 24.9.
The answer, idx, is 0.4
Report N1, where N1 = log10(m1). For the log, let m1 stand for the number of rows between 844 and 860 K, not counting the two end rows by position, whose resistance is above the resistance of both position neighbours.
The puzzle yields 0.00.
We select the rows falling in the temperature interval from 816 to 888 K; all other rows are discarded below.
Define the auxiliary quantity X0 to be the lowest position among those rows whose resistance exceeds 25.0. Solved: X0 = 825.0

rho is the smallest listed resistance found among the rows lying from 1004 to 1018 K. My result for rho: 23.24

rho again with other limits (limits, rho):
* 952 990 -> 23.62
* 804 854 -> 16.49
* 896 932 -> 23.47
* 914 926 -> 23.6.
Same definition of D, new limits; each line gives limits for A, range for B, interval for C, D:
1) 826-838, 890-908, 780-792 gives 5.12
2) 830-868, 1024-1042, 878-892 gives 5.27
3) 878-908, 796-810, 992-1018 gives 4.68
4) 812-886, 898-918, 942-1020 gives 4.81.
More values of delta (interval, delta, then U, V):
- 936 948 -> 79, 25.9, 26.8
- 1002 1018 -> 76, 25.1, 25.9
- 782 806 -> 75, 24.7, 26.0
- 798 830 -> 70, 22.5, 25.4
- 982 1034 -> 78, 25.3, 27.8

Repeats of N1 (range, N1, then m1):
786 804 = 0.30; 2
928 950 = 0.30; 2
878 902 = 0.60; 4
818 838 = 0.00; 1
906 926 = 0.48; 3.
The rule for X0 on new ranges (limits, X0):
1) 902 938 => 907.0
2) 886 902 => 899.0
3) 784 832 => 785.0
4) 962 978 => 963.0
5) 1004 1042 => 1005.0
